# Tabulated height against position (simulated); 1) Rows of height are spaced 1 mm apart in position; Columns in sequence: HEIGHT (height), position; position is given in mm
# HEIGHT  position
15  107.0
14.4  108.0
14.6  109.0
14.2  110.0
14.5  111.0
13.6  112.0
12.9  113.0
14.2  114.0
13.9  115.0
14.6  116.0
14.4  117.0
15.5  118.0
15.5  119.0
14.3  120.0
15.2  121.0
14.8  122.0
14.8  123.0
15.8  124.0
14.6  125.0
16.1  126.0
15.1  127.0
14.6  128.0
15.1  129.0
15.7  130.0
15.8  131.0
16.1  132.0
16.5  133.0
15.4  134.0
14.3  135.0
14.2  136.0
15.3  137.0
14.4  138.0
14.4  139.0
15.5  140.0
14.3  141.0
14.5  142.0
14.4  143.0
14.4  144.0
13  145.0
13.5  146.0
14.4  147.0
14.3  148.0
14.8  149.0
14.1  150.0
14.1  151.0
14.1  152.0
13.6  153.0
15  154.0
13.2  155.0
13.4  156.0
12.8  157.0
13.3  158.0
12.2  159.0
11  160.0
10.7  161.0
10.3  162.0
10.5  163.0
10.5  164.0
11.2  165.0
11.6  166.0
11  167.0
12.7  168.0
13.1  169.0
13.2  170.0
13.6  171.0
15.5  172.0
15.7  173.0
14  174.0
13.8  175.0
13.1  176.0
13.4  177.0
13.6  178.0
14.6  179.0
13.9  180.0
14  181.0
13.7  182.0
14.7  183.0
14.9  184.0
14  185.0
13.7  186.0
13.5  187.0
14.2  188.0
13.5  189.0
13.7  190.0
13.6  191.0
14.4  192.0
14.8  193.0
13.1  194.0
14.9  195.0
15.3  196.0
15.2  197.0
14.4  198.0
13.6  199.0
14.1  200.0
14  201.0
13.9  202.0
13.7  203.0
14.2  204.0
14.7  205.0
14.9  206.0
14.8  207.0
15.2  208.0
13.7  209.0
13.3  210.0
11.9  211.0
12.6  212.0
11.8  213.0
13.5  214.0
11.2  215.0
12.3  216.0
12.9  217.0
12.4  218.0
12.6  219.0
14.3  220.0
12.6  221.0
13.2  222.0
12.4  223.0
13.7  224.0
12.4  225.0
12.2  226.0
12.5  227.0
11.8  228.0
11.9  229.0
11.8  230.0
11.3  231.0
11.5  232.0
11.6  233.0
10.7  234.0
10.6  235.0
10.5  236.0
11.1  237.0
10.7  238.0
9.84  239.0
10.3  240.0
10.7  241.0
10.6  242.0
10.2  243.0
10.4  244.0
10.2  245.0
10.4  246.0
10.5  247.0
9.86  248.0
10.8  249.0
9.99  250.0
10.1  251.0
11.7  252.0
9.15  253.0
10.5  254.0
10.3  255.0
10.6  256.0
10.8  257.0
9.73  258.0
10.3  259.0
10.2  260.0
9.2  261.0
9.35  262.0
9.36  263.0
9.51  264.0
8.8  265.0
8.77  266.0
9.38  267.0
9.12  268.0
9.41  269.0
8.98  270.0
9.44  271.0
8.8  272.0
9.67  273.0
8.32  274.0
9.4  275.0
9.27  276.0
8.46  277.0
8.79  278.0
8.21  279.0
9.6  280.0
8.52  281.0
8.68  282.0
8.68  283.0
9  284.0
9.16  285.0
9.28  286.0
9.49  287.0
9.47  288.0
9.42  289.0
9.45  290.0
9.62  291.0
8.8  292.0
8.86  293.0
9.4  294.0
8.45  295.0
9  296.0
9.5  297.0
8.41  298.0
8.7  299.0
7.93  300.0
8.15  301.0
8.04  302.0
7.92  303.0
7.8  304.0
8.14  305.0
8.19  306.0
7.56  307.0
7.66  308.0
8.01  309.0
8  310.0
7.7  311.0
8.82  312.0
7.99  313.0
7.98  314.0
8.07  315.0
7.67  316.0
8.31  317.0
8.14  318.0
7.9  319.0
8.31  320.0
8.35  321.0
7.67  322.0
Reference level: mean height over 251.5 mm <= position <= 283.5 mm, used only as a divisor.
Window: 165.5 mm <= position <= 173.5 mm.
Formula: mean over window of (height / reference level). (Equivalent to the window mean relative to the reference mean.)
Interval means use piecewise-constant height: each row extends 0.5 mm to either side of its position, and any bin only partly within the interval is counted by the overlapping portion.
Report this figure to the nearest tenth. 1.4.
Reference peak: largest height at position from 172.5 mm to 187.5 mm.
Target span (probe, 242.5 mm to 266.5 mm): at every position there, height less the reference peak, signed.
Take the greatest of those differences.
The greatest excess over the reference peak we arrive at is -4.0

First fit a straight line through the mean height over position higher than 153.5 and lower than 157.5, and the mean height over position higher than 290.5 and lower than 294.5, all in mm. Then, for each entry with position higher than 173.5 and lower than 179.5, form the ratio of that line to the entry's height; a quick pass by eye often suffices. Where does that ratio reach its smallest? 179.0 mm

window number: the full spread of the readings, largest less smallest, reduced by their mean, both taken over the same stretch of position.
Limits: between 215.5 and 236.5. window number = -8.4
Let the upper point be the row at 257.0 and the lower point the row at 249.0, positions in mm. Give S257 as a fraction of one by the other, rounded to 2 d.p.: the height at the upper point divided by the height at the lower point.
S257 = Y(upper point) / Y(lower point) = 1.00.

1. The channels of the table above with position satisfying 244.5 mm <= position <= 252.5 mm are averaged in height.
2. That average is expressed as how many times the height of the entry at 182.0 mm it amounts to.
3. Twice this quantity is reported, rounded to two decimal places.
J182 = 1.52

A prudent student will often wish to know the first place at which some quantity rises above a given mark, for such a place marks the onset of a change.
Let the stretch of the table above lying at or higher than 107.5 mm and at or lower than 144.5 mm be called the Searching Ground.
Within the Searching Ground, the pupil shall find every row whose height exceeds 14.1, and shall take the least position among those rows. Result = 108.0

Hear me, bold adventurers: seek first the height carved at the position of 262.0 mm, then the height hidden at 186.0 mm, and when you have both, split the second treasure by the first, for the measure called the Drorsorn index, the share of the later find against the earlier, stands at 1.47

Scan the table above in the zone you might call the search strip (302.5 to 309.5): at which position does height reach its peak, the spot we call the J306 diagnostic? 306.0 mm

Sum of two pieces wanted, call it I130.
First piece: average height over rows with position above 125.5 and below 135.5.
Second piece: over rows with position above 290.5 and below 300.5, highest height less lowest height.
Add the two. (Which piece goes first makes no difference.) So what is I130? 17.2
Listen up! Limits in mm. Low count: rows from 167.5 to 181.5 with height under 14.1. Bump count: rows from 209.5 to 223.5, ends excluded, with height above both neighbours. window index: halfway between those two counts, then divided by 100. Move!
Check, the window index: 0.080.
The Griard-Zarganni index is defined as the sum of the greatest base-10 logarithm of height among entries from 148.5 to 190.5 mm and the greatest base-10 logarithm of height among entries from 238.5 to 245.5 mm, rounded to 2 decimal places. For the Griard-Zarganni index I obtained 2.23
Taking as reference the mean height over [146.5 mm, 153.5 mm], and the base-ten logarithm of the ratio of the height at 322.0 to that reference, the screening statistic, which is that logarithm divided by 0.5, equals -0.53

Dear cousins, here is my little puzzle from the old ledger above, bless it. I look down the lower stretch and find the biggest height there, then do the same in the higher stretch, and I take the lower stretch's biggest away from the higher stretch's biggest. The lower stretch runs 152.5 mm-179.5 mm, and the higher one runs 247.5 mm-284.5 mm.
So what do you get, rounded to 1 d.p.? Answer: -4.0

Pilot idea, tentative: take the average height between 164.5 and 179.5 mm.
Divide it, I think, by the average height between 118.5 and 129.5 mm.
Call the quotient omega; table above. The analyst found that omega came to 0.88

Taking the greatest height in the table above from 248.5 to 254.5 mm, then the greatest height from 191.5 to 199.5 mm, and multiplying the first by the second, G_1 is 179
